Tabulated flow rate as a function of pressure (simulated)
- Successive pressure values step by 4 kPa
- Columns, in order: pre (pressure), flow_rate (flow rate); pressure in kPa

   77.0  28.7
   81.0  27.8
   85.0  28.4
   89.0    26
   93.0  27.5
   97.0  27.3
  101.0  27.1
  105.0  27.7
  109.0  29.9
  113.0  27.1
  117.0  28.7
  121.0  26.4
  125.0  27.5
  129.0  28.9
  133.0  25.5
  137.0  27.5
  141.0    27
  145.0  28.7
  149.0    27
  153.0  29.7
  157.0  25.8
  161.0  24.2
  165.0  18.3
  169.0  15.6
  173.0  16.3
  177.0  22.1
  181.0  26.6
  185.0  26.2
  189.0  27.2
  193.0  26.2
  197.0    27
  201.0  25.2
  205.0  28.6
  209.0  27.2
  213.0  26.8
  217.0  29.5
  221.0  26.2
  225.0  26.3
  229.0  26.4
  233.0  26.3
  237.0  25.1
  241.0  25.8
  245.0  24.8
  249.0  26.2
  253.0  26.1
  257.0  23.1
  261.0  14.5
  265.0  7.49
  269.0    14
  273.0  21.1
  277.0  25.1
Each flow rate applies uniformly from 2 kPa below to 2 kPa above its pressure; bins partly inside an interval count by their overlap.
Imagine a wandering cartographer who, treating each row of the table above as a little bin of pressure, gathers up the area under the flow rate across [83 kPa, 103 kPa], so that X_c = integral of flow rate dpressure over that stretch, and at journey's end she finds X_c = 545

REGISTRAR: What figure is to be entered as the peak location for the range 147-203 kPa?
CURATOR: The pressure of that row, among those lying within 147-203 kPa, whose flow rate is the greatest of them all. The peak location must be 153.0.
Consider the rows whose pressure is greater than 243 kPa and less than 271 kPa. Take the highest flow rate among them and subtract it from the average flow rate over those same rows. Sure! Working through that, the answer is -6.7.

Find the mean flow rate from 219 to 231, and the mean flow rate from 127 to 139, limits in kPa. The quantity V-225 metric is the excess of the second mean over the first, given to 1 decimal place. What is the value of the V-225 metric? 1.0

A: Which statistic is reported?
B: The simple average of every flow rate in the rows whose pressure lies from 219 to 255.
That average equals 25.9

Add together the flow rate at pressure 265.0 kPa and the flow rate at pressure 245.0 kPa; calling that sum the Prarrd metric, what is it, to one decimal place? 32.3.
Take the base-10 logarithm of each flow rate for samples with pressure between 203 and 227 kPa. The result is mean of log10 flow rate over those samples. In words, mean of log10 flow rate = 1.44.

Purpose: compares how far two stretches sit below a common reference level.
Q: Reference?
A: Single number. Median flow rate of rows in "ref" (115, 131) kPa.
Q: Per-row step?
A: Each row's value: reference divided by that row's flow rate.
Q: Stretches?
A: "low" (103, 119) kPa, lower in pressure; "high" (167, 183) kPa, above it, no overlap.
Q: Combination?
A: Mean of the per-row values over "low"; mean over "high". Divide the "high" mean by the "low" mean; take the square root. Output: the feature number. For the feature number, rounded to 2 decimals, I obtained 1.21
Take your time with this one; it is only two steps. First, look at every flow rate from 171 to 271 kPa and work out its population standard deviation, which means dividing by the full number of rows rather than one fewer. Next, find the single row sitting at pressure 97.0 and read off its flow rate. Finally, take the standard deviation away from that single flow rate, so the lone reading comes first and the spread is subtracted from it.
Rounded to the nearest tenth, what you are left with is 22.1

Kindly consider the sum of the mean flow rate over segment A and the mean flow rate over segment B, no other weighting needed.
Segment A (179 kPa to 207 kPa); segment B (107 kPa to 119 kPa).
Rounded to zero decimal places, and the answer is 55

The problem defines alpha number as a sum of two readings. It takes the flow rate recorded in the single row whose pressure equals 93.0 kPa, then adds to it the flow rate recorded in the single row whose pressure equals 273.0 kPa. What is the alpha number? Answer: 49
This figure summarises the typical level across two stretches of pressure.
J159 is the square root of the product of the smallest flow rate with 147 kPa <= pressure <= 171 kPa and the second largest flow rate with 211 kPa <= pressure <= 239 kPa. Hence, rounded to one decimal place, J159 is 20.4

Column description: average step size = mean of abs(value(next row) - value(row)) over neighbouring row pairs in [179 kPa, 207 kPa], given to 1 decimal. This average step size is 1.4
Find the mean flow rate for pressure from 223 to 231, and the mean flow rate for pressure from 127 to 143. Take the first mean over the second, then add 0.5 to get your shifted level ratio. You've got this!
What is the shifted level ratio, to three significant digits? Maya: 1.47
